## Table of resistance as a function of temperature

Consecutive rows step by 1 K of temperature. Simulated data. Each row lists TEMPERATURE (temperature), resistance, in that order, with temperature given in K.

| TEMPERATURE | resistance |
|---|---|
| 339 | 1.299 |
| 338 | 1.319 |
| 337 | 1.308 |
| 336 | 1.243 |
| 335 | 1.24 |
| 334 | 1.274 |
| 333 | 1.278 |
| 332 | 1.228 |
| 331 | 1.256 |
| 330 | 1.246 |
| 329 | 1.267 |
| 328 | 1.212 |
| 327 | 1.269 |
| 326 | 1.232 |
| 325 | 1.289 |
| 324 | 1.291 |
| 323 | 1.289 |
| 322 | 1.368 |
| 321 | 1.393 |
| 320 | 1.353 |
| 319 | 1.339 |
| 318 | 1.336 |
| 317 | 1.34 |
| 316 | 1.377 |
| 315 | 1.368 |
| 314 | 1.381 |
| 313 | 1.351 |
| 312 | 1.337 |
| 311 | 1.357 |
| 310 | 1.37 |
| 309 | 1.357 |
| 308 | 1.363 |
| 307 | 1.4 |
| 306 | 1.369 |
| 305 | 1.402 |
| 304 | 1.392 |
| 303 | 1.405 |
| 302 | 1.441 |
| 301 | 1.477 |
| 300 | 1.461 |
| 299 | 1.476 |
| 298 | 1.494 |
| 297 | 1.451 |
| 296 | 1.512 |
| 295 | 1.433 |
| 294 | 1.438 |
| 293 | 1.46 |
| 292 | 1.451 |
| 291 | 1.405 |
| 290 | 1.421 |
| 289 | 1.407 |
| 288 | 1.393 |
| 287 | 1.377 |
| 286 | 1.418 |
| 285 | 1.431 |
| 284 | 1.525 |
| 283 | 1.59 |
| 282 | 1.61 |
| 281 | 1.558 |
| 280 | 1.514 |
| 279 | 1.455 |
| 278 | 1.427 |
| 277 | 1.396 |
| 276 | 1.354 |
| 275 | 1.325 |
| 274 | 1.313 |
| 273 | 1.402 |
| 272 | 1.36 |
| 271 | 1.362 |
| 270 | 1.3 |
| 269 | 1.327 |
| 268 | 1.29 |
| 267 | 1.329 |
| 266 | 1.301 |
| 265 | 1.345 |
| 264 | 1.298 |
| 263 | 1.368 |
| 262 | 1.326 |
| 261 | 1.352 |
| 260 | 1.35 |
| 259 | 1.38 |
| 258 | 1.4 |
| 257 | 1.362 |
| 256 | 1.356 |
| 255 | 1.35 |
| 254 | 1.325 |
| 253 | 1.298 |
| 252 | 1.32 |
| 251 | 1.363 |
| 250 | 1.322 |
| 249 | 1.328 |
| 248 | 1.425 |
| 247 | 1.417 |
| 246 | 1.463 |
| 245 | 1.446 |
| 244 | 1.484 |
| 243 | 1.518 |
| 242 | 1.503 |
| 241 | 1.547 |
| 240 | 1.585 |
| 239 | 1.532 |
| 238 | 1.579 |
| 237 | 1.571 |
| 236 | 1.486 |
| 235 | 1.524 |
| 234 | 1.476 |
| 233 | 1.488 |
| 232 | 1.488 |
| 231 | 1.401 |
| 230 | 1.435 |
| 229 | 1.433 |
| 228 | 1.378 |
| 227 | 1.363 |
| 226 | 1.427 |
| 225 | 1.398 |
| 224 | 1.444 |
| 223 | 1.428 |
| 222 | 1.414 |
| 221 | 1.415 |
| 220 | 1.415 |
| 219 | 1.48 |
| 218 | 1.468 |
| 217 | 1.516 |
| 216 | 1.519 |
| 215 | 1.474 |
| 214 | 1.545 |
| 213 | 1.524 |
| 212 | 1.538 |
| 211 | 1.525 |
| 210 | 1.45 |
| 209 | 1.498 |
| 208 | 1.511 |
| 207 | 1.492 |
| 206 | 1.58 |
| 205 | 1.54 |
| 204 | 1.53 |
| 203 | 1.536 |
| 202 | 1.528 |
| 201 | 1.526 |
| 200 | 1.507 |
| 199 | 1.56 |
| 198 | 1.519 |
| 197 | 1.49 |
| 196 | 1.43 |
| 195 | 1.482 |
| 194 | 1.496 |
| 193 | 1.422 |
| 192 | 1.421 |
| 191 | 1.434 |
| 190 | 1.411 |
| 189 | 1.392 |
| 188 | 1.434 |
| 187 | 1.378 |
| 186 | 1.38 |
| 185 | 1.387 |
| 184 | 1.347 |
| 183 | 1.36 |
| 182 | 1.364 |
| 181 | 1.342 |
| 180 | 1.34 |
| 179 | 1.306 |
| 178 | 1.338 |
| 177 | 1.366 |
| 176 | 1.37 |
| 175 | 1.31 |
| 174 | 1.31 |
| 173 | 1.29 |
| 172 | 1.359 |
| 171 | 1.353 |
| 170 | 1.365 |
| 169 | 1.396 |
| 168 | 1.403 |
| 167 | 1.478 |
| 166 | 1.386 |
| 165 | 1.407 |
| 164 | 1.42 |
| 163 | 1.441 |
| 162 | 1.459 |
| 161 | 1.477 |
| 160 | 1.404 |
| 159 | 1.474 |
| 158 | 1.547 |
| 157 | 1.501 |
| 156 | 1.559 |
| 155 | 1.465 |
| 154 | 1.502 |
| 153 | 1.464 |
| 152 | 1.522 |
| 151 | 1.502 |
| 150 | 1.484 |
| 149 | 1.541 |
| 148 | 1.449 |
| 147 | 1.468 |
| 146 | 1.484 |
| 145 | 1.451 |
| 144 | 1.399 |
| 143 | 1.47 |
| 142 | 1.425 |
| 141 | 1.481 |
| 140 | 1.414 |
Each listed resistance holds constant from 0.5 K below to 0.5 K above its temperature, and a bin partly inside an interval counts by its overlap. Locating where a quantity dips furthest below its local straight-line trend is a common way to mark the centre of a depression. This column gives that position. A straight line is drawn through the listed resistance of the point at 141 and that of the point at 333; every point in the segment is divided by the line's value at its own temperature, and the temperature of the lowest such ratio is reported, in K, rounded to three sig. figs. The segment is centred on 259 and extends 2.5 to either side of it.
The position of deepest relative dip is 260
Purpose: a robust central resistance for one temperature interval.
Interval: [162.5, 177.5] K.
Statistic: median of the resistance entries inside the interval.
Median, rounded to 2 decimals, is 1.37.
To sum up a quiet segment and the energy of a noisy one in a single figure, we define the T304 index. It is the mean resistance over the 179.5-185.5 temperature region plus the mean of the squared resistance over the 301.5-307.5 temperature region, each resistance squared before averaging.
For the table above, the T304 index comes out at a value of 3.32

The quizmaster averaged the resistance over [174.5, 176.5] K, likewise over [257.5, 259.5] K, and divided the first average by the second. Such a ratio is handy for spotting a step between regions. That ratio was 0.96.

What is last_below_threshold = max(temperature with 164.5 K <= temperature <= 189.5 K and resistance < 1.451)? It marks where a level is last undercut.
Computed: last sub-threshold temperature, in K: 189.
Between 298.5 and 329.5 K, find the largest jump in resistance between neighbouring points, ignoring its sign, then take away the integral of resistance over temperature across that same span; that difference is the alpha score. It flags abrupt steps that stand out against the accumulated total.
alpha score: -42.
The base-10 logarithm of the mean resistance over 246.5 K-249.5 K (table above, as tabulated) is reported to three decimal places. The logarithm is 0.143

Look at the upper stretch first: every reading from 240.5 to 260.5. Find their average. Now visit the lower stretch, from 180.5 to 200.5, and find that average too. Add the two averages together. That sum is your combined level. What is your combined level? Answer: 2.83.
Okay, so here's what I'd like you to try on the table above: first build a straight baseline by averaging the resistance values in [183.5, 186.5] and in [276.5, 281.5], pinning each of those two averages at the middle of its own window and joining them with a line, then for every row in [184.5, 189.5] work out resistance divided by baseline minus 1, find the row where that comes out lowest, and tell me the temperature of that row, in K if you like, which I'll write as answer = 187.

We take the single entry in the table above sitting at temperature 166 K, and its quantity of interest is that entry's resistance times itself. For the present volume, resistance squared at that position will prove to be 1.9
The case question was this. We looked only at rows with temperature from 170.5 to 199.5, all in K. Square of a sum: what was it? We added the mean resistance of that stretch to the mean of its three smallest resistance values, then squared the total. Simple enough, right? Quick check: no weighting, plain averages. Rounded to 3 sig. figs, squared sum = 7.26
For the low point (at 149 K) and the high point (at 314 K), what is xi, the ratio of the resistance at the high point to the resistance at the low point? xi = 0.90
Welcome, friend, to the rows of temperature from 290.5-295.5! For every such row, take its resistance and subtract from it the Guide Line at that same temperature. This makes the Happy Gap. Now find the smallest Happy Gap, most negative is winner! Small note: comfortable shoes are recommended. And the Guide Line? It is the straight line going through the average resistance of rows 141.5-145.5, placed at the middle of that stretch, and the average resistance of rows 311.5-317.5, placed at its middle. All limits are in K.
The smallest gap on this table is 0.035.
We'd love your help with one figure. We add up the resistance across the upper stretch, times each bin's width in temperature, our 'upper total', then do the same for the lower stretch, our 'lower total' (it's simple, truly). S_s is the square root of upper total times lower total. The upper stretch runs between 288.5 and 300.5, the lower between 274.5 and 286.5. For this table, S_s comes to 17.5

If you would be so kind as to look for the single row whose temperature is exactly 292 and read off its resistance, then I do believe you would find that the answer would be 1.451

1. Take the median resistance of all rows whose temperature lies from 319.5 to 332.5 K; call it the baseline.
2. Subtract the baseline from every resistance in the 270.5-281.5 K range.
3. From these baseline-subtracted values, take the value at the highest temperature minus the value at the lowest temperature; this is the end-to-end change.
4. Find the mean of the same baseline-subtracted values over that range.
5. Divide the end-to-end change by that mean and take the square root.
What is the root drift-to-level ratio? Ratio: 1.2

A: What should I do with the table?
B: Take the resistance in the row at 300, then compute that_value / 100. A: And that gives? 0.0146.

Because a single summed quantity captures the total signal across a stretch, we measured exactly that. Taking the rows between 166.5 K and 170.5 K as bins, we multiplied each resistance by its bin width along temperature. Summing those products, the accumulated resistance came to 5.64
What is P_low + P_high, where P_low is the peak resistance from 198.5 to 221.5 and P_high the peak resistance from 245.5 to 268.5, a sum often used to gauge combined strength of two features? 3.04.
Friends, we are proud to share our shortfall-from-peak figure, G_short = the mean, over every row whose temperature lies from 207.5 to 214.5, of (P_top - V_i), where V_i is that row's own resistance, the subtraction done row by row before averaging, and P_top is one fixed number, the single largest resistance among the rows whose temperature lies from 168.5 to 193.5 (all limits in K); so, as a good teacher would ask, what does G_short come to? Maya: -0.08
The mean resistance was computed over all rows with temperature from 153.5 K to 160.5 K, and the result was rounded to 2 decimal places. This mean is 1.49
